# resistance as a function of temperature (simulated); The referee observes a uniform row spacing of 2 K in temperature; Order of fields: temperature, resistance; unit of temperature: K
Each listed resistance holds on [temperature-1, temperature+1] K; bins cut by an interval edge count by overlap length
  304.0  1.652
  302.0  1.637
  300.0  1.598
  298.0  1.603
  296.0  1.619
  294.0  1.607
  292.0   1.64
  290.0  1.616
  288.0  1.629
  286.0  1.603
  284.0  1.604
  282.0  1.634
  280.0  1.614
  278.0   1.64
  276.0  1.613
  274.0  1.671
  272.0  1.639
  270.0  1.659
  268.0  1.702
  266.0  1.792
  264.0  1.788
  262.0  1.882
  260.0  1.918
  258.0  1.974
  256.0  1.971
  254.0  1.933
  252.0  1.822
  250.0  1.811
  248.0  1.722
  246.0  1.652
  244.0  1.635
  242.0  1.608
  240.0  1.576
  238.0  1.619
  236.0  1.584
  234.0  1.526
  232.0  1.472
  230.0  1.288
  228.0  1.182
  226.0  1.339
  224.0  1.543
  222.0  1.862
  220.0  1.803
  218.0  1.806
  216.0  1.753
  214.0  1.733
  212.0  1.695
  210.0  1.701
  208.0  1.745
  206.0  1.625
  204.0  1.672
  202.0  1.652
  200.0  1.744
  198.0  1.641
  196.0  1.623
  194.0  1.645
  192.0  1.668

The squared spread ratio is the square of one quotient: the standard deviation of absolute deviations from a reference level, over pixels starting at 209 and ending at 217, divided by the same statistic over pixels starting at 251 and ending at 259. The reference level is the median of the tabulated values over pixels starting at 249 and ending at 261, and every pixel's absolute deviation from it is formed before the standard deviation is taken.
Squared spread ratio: 0.5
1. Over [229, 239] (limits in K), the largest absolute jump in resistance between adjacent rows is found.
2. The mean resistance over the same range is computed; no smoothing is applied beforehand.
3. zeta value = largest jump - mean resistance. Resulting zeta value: -1.31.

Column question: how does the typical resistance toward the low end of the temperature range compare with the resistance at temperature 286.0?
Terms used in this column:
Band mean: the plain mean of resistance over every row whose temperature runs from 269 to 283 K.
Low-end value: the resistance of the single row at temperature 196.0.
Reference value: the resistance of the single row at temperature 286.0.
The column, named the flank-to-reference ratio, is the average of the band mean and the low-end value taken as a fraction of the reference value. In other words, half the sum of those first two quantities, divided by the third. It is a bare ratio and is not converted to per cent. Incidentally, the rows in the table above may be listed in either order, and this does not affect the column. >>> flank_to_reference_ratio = 1.02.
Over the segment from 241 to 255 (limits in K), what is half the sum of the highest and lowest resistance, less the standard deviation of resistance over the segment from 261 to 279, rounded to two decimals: 1.68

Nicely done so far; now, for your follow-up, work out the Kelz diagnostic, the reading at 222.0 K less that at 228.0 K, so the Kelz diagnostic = 0.68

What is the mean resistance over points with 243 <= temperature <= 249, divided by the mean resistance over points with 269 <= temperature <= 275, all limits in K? 1.01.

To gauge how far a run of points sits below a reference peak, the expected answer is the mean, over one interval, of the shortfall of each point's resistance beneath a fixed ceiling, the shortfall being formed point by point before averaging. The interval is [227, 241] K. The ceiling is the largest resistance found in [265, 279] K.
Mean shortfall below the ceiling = 0.33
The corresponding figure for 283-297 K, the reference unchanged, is 0.18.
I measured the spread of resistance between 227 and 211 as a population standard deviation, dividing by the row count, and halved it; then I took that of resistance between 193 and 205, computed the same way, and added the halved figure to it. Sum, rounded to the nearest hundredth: 0.12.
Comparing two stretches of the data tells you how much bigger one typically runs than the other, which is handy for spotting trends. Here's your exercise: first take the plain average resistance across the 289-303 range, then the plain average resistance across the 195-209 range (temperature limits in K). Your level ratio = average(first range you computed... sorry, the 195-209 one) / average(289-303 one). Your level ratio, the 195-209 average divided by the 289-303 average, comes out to 1.03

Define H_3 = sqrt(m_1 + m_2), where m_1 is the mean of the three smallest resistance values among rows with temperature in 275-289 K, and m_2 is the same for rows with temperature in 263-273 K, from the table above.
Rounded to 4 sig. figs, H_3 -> 1.809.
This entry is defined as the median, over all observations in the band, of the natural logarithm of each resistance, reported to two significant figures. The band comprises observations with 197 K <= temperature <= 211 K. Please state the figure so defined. 0.51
